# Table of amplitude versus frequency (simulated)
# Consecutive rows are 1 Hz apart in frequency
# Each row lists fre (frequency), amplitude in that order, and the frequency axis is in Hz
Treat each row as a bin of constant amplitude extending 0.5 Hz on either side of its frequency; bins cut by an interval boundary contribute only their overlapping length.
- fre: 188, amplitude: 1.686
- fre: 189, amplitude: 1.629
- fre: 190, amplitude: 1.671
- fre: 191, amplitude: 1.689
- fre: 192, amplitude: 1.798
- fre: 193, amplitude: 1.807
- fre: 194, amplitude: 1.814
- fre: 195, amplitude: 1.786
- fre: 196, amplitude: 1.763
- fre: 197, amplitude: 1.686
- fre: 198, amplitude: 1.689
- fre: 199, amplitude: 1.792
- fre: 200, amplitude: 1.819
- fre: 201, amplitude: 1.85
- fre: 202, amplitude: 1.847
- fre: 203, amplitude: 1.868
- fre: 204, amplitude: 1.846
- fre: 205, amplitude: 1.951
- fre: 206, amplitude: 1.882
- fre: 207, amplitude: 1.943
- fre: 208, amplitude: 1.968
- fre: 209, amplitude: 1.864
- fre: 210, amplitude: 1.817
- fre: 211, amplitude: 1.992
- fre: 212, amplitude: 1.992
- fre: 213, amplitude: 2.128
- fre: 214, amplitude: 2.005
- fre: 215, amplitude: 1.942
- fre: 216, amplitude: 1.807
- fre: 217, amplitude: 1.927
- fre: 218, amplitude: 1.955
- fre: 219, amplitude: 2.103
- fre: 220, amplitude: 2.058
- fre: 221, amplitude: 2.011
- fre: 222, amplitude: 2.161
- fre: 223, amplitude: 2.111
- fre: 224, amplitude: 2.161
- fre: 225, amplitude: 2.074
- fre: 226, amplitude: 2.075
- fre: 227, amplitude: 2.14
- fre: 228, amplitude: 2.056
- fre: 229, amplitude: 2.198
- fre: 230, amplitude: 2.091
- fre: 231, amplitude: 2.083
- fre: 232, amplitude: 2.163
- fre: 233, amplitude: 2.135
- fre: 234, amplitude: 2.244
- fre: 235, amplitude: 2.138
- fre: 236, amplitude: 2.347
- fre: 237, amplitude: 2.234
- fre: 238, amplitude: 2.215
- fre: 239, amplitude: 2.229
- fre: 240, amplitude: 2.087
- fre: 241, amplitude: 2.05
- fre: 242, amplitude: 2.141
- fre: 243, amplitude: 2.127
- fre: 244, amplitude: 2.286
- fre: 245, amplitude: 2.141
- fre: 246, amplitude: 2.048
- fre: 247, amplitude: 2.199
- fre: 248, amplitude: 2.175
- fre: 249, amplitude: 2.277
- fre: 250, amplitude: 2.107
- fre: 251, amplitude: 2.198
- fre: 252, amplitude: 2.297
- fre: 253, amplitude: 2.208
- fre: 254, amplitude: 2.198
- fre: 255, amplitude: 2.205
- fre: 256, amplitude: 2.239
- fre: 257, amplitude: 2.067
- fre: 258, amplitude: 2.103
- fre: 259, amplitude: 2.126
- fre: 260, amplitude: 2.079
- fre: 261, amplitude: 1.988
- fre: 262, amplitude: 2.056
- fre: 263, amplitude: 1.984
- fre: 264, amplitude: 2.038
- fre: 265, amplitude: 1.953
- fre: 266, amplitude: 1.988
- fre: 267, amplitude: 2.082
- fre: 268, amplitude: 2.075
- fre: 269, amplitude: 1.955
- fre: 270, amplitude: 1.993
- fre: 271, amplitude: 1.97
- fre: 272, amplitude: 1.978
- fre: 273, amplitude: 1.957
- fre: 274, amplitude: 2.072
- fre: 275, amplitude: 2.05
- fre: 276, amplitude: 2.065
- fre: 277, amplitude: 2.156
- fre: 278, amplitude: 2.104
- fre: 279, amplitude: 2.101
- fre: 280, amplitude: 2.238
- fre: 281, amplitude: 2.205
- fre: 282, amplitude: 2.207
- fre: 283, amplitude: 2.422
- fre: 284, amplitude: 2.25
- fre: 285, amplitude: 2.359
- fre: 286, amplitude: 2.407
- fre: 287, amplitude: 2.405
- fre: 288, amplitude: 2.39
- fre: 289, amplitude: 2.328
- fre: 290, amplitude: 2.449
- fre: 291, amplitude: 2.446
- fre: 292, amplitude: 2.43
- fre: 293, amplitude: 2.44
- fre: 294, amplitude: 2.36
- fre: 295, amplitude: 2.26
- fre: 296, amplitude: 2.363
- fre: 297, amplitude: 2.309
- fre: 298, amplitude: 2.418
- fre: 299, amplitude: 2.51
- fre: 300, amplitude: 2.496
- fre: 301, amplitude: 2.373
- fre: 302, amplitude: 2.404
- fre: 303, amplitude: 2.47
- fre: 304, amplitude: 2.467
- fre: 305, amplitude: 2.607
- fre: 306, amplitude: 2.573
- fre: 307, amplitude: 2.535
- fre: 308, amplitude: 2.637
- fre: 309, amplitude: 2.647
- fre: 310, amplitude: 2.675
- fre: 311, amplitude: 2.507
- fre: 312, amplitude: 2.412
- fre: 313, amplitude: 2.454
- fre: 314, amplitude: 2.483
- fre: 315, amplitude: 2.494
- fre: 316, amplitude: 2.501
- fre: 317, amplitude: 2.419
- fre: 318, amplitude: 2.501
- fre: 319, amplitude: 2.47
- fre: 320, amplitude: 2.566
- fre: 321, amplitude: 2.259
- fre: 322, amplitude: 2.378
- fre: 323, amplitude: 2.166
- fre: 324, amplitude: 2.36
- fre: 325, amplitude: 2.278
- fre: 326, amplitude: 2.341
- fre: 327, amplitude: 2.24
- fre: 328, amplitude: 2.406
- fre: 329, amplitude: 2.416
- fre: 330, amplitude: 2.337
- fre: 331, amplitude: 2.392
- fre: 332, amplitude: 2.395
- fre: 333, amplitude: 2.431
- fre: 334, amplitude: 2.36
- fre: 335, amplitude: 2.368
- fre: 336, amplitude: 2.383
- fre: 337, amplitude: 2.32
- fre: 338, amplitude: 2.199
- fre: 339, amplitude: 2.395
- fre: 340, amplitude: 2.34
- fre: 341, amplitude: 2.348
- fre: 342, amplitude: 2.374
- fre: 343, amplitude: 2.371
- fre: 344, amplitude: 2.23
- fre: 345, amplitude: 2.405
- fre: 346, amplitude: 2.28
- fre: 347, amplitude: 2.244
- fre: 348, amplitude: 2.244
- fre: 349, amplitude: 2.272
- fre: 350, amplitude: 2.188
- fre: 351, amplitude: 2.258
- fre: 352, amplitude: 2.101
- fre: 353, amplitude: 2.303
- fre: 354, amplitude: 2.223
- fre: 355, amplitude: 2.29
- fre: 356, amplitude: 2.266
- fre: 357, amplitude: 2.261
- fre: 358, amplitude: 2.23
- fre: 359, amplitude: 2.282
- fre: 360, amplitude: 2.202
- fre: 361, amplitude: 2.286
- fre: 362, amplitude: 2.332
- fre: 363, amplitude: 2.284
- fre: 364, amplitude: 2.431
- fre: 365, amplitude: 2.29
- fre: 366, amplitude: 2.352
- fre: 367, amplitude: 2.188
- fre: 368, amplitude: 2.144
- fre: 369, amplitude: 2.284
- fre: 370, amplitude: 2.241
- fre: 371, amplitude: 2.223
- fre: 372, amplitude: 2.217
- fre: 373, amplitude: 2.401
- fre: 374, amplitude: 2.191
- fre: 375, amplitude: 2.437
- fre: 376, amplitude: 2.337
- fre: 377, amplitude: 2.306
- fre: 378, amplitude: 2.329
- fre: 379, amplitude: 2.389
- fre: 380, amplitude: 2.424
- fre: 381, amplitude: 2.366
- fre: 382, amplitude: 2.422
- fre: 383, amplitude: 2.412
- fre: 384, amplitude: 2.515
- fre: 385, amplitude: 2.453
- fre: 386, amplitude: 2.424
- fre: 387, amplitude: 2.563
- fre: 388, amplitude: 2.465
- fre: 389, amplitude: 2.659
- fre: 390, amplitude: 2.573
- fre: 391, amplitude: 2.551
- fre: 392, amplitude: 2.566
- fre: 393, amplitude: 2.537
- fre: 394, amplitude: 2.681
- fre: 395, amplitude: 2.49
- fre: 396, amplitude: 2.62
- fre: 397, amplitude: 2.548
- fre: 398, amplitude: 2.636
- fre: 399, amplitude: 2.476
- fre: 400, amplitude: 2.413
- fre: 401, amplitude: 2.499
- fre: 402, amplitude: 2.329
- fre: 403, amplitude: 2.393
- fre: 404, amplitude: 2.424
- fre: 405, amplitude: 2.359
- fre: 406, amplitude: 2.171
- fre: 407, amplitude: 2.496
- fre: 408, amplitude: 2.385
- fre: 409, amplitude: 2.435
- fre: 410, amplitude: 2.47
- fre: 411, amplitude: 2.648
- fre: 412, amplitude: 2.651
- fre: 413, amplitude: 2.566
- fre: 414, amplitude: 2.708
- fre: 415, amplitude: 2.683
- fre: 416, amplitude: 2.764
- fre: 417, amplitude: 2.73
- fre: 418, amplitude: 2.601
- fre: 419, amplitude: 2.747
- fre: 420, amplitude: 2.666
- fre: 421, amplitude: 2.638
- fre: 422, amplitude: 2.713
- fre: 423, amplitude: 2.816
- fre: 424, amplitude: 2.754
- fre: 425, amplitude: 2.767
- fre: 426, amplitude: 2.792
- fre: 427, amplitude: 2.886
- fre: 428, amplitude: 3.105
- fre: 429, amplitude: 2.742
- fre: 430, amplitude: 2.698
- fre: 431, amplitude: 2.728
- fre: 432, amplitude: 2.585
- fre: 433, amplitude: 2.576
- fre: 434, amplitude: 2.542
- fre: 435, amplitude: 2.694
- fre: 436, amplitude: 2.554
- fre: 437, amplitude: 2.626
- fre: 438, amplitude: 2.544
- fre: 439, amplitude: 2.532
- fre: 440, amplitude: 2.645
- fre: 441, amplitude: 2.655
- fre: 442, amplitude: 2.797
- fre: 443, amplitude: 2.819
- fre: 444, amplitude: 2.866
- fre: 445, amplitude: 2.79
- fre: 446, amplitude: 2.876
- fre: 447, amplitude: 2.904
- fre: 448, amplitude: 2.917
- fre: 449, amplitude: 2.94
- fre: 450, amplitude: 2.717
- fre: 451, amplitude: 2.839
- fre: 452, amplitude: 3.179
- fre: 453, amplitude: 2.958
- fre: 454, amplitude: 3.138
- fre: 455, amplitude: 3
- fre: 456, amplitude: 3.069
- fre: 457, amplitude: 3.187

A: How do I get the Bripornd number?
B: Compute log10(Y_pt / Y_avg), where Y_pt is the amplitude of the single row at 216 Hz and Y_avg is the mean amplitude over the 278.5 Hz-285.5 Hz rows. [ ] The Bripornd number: -0.10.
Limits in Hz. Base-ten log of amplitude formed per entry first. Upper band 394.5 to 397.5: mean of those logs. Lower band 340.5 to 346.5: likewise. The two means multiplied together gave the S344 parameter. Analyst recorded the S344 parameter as 0.15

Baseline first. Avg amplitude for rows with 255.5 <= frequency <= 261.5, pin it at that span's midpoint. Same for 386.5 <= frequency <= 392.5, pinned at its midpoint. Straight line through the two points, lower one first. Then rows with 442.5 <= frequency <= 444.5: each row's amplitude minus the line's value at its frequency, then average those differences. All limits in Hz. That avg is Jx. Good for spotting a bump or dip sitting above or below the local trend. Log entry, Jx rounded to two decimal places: 0.09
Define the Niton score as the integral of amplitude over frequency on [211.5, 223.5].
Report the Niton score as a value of 24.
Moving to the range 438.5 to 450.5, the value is 33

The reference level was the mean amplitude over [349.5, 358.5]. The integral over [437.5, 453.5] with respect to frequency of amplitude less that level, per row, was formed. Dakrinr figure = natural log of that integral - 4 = -1.8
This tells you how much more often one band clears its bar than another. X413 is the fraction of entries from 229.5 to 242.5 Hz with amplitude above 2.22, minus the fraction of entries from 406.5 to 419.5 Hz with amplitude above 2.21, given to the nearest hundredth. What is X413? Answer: -0.69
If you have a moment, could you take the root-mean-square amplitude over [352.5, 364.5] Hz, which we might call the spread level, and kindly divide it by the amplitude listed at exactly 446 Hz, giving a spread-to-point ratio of 0.79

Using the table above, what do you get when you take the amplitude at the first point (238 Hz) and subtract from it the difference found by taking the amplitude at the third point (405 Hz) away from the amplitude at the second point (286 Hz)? 2.17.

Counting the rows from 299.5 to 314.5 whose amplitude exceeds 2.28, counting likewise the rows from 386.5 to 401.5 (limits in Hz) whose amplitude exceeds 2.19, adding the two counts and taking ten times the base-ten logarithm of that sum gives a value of 14.77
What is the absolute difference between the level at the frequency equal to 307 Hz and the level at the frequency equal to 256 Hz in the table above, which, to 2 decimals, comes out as 0.30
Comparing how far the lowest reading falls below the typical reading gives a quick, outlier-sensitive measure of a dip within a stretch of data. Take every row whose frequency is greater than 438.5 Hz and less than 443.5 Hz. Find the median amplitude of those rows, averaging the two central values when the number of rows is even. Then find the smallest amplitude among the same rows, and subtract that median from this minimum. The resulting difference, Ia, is -0.12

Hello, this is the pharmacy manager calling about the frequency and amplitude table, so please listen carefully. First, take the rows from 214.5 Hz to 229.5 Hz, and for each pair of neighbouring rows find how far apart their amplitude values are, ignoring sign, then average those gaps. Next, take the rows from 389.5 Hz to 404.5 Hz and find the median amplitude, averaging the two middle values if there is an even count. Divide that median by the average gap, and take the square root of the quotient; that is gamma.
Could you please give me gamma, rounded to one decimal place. 5.6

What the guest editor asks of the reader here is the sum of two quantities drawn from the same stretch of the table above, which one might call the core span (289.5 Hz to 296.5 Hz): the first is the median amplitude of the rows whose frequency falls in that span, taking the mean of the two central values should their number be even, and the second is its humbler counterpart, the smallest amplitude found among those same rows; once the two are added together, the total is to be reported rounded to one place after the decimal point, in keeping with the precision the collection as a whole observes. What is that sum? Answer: 4.7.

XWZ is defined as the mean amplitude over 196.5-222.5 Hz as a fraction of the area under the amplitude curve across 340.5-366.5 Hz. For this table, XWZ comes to 0.0323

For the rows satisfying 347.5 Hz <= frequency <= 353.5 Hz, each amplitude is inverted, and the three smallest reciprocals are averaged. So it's 0.44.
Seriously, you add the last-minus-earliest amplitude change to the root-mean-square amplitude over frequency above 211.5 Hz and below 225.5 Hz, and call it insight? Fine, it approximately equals 2.1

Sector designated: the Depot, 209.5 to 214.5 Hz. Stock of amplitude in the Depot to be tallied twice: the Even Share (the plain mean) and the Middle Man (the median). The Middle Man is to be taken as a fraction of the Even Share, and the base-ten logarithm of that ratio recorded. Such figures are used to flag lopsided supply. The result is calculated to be 0.001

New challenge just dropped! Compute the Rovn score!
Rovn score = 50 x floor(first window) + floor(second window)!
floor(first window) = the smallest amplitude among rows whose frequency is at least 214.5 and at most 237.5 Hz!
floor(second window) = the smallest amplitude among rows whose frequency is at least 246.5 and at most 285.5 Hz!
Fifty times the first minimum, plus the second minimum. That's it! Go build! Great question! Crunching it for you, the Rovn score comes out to 92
